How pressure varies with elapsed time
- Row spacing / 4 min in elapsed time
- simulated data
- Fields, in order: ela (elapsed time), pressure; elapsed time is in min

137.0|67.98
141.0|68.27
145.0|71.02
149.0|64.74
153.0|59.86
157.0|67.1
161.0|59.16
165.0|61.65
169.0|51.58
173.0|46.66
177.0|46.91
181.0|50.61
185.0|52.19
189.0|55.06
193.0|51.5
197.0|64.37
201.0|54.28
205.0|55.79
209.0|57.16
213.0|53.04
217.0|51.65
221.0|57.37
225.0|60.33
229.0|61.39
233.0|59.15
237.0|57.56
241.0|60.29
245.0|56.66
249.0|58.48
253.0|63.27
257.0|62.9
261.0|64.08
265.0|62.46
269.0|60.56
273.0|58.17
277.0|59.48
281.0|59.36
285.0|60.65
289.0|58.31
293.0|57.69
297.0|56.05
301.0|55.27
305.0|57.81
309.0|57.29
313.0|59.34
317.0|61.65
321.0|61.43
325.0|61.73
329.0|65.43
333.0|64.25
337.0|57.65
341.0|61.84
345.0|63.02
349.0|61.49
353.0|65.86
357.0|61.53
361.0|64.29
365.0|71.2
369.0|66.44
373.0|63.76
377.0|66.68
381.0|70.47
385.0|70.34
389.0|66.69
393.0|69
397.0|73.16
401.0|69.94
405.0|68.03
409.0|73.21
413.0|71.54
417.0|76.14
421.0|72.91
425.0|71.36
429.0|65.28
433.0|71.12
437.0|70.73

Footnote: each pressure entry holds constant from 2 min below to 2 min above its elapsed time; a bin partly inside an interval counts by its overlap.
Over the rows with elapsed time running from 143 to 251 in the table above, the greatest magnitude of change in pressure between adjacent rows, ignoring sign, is 12.9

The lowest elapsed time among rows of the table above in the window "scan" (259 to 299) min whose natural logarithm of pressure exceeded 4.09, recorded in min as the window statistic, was 261.0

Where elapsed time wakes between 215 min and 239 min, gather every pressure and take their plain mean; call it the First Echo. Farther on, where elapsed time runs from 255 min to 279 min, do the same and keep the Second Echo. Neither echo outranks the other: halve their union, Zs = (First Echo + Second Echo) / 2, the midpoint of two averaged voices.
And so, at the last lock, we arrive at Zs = 60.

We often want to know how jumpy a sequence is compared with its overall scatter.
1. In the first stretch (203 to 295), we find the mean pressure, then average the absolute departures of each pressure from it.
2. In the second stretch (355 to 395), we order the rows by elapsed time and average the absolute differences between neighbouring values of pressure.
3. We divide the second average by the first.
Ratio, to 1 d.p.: 1.4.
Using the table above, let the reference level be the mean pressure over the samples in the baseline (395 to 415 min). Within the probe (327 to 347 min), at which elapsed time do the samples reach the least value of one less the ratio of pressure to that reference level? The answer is 329.0 min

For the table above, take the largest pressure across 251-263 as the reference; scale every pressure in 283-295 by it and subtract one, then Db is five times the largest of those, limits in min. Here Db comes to -0.3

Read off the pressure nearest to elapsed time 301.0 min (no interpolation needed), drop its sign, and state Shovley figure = 55.3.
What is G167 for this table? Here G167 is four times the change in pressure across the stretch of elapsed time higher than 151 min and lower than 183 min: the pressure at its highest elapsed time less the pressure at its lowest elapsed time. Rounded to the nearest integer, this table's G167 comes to -37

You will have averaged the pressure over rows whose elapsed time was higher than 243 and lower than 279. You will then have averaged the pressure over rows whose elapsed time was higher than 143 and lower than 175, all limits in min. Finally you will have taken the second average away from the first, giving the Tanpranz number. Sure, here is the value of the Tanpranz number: 0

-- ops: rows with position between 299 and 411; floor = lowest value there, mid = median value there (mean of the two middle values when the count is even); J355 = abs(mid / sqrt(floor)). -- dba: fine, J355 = 8.64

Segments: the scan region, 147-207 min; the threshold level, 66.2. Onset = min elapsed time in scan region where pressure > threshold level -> 157.0 min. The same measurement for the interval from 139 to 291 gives 141.0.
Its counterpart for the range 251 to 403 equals 365.0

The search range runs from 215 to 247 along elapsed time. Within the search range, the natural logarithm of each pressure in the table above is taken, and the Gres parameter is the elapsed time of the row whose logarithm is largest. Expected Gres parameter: 229.0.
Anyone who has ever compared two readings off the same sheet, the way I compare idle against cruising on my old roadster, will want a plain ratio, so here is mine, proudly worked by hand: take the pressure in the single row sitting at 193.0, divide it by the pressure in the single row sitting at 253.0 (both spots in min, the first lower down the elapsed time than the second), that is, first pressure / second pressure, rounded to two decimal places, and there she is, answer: 0.81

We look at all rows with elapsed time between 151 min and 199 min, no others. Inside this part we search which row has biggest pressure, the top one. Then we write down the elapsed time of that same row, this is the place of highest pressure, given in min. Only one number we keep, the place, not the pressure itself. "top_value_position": 157.0 min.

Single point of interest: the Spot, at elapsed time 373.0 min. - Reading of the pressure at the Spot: 63.76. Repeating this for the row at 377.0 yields 66.68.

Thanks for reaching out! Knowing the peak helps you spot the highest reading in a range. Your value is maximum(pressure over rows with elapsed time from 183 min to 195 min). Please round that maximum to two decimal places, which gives 55.06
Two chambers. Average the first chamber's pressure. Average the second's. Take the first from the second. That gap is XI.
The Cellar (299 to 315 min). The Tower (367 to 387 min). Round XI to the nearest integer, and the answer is 10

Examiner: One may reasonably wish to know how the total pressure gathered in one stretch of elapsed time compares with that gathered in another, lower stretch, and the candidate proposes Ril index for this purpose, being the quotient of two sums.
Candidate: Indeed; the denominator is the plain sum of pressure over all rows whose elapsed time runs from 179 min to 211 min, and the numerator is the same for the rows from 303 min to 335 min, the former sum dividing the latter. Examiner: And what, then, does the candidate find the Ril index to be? 1.11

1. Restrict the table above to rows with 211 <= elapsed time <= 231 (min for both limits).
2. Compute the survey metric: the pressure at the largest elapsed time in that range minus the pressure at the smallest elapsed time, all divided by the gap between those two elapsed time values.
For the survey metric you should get 0.5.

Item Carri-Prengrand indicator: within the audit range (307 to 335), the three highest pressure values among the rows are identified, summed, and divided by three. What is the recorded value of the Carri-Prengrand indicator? 63.8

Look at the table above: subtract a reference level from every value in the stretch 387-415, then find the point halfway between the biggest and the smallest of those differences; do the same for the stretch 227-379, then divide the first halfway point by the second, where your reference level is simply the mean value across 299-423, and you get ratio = -2.0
